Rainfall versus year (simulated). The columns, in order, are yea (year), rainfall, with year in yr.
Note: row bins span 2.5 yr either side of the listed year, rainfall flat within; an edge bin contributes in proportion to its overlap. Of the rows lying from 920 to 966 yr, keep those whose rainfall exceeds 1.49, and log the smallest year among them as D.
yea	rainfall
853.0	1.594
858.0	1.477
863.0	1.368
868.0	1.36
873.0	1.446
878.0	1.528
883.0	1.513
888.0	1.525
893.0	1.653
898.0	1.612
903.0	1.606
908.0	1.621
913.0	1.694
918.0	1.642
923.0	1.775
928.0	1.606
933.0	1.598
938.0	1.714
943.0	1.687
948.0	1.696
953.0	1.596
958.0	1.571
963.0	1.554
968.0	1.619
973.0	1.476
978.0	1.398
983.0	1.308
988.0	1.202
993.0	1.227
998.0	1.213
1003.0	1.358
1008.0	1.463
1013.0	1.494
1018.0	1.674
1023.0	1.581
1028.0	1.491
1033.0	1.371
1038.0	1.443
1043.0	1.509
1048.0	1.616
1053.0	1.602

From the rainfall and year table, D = 923.0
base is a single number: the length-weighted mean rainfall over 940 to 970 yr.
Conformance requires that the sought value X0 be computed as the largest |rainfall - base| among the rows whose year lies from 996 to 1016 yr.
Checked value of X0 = 0.41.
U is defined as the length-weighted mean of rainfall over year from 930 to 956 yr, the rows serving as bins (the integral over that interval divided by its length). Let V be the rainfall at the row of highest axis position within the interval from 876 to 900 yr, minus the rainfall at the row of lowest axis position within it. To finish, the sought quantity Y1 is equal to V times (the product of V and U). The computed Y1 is 0.012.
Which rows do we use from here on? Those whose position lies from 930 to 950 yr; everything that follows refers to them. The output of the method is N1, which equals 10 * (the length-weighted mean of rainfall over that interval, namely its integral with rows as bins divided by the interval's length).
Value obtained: 16.7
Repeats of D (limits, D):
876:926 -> 878.0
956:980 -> 958.0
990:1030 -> 1013.0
